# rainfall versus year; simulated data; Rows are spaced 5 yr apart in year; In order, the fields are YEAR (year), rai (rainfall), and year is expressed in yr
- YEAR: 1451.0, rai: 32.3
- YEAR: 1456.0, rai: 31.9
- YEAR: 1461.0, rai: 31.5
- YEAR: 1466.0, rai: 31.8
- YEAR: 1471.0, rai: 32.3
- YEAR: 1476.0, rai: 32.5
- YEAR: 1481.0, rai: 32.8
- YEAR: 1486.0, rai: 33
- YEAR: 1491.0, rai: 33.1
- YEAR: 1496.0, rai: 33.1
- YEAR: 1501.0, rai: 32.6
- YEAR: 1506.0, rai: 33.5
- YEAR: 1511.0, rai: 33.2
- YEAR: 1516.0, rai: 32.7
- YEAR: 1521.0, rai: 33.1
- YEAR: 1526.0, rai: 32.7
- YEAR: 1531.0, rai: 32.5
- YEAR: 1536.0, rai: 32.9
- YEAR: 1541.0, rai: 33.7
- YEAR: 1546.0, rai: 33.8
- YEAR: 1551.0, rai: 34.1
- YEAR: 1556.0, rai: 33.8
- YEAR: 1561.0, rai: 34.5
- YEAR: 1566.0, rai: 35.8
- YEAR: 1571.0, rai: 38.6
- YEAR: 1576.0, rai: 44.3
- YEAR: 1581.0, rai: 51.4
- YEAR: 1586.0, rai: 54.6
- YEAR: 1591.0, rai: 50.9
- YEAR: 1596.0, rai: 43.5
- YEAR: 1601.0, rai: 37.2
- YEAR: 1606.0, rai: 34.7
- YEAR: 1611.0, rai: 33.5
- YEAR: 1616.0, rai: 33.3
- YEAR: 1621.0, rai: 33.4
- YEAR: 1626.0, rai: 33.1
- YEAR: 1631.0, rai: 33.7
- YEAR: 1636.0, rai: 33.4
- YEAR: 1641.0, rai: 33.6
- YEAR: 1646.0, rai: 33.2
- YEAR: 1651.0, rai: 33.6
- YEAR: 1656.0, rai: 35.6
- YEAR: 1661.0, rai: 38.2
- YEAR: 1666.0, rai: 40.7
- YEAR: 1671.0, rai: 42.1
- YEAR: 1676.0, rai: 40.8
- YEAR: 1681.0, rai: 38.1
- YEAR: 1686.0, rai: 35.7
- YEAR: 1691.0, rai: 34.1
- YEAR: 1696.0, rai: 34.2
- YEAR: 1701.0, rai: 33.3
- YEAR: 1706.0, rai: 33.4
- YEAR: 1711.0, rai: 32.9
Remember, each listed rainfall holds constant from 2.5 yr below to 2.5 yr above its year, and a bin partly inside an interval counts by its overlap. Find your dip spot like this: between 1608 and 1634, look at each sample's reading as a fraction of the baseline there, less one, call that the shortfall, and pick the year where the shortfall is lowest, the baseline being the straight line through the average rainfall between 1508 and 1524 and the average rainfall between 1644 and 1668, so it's 1626.0 yr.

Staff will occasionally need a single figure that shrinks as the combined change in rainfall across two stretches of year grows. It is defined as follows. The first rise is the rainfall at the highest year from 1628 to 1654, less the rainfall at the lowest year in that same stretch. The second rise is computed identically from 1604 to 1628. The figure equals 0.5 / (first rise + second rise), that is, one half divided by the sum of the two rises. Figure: -0.29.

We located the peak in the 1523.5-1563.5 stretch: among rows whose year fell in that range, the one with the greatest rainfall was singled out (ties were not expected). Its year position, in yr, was 1561.0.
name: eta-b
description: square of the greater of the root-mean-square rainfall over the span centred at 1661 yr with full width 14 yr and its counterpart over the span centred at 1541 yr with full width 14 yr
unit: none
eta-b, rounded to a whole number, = 1461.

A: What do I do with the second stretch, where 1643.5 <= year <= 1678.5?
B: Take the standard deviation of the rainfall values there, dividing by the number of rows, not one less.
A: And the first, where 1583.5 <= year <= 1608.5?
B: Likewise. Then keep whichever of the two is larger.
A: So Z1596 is 7.7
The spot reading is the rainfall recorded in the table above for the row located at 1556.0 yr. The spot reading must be 33.8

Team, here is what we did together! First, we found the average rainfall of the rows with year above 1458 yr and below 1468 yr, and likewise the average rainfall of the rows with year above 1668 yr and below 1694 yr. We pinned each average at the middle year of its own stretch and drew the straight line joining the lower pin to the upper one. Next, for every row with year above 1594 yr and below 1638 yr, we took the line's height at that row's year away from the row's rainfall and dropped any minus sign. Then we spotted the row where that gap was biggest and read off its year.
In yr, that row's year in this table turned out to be 1596.0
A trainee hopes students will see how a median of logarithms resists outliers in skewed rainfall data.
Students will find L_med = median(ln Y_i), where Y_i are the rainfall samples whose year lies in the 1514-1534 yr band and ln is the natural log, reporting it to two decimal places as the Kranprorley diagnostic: 3.49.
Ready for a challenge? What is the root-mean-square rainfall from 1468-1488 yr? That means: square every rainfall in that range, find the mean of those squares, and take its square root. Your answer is 32.7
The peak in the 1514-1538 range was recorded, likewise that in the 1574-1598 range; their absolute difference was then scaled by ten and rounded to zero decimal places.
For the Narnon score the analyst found 215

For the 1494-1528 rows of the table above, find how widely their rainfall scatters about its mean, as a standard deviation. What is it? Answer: 0.3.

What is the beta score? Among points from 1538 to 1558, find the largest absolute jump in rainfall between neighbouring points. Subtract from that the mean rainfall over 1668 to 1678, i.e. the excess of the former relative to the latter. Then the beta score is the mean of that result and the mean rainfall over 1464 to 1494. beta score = -4.3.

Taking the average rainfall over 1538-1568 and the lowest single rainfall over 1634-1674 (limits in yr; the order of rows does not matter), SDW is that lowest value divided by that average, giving 0.97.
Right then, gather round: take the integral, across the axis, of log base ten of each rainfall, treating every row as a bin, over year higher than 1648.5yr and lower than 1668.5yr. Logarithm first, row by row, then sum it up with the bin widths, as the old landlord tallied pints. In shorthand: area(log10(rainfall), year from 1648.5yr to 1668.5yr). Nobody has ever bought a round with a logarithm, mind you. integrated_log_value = 31.3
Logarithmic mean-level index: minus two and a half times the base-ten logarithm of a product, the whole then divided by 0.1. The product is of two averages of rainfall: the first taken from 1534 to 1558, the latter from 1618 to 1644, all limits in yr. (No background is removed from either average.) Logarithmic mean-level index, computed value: -76.3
